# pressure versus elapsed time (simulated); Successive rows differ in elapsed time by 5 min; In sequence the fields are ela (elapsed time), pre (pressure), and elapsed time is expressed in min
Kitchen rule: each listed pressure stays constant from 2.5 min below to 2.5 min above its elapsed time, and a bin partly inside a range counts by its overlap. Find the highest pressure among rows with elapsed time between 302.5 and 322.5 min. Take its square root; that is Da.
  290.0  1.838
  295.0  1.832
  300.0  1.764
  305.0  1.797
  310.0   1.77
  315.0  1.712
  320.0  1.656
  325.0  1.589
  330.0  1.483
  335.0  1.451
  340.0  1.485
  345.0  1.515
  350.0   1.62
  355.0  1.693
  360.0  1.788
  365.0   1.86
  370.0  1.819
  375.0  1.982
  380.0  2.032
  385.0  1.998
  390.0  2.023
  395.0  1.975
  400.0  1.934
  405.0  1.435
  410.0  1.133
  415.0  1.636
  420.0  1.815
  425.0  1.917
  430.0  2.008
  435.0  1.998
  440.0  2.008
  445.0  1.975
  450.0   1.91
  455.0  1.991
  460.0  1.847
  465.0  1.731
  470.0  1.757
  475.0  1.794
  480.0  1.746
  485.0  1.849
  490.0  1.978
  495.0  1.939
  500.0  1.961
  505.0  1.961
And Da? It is 1.34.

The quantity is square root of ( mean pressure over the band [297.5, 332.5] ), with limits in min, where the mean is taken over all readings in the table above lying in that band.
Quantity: 1.30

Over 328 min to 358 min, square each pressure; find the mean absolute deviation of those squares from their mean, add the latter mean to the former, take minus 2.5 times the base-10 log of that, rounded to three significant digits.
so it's -1.05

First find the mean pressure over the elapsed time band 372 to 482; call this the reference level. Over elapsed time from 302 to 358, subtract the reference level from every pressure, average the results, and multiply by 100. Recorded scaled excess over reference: -23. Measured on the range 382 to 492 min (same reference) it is -1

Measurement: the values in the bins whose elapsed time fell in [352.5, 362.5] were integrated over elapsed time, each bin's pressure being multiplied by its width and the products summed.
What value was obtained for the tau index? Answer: 17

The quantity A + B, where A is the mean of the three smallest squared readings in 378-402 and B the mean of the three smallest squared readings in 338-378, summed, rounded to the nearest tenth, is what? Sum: 6.3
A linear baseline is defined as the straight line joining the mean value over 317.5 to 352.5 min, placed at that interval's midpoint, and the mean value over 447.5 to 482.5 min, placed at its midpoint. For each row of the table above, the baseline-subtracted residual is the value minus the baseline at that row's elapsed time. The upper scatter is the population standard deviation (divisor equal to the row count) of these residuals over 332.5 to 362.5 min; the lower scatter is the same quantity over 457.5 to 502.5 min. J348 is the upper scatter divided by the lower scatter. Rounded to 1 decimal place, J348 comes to 1.4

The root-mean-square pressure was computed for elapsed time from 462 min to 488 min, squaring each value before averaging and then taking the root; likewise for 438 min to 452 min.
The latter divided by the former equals 1.11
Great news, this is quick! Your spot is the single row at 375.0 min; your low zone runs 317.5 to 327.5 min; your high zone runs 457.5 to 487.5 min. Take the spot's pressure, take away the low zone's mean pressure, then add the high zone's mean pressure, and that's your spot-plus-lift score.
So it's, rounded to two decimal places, 2.15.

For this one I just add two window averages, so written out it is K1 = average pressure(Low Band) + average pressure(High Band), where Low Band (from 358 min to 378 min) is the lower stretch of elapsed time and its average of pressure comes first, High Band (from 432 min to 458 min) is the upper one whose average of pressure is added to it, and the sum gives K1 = 3.84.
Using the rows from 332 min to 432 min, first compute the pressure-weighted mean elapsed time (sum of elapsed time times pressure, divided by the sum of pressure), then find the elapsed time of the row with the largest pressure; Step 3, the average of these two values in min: 381.8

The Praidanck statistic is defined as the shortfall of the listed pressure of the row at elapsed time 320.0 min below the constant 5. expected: 3.3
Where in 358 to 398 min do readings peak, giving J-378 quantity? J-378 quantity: 380.0 min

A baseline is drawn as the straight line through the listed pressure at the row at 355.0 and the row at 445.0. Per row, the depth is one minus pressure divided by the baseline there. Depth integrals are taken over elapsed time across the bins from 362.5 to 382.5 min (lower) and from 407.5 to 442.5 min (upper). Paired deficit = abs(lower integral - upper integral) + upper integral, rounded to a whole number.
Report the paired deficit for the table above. 7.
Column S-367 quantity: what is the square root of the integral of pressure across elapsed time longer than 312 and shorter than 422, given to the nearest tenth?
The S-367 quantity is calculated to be 13.7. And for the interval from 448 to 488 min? 8.6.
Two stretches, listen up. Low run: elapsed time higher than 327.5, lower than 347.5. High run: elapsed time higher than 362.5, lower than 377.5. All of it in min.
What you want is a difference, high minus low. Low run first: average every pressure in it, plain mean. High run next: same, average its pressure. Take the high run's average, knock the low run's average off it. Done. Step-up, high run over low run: 0.40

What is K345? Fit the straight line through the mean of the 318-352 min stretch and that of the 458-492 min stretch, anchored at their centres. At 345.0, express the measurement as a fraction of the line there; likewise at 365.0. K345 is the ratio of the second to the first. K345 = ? 1.20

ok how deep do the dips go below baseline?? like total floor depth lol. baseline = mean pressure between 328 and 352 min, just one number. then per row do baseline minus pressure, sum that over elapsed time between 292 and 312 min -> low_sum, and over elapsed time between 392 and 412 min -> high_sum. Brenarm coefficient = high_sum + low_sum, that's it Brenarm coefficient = -1.6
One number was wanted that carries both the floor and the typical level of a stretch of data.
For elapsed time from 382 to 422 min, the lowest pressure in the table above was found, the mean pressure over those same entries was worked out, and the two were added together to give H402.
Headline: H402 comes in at 2.88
